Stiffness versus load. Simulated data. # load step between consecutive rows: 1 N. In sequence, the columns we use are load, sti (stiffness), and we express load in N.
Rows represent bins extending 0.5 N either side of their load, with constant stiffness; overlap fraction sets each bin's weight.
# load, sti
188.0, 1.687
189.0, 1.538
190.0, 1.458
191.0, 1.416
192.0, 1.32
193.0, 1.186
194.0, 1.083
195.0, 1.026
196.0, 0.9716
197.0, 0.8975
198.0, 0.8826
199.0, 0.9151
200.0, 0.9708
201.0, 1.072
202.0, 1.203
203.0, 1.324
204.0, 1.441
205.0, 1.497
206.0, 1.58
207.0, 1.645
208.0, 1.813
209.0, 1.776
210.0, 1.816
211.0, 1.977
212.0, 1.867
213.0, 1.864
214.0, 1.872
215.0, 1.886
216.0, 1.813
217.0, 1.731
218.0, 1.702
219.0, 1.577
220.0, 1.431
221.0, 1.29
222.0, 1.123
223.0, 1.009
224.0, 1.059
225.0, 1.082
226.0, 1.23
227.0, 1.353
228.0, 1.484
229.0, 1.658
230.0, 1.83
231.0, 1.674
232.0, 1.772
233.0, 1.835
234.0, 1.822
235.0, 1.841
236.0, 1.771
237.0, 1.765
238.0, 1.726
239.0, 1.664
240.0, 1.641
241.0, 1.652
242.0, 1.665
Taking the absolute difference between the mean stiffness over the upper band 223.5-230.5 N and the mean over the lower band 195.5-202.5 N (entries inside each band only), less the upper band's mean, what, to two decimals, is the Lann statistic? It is -0.99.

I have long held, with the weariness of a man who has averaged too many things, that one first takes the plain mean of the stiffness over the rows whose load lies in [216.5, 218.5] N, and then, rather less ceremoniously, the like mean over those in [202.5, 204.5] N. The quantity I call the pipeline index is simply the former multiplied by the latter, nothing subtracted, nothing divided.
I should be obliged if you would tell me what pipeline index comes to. 2.4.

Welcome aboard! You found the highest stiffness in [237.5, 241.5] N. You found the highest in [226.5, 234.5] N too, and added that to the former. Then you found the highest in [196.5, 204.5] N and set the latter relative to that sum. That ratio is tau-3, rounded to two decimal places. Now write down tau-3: 0.40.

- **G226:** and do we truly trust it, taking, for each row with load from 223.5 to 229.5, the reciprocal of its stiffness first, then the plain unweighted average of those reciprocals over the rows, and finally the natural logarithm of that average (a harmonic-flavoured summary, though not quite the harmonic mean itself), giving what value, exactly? -0.2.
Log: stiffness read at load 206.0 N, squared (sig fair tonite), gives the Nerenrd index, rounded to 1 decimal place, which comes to 2.5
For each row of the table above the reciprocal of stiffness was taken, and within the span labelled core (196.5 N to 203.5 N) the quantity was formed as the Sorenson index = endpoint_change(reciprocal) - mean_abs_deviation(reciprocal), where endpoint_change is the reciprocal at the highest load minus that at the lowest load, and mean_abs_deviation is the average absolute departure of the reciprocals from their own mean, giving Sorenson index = -0.5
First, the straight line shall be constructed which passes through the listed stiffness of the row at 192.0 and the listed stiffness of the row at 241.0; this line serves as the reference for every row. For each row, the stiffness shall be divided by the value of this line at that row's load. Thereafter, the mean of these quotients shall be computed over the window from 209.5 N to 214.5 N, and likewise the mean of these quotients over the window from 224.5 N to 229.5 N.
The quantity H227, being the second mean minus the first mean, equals -0.4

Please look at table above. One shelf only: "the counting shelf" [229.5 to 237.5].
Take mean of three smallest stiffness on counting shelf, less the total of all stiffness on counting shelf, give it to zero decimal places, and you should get -13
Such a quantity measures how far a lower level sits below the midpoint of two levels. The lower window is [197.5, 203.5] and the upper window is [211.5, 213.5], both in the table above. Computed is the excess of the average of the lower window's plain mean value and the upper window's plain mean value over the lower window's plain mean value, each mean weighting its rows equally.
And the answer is 0.4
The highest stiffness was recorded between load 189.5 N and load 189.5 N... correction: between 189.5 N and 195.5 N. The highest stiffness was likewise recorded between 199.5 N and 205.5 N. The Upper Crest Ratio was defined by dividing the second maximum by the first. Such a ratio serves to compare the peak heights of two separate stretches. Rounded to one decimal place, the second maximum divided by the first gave 1.0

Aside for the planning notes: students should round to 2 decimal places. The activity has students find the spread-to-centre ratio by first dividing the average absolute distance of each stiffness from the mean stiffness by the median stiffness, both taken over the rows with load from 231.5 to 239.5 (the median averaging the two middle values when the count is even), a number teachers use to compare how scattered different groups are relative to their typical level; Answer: 0.02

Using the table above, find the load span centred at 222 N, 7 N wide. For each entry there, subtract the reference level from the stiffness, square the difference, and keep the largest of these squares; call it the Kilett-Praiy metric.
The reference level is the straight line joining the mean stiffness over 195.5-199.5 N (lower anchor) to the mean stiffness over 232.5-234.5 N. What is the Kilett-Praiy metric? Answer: 0.31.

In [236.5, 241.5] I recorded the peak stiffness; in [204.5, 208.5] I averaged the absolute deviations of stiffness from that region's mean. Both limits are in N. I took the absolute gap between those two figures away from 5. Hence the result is 3.33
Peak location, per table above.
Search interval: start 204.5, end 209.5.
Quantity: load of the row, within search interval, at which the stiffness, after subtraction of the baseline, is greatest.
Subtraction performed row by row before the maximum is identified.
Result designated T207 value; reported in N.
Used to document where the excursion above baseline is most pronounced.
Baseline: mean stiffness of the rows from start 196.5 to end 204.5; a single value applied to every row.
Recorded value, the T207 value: 208.0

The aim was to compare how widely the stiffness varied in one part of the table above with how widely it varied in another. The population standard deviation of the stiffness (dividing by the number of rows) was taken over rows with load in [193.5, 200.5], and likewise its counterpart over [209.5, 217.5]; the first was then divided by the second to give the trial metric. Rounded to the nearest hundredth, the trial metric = 1.02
